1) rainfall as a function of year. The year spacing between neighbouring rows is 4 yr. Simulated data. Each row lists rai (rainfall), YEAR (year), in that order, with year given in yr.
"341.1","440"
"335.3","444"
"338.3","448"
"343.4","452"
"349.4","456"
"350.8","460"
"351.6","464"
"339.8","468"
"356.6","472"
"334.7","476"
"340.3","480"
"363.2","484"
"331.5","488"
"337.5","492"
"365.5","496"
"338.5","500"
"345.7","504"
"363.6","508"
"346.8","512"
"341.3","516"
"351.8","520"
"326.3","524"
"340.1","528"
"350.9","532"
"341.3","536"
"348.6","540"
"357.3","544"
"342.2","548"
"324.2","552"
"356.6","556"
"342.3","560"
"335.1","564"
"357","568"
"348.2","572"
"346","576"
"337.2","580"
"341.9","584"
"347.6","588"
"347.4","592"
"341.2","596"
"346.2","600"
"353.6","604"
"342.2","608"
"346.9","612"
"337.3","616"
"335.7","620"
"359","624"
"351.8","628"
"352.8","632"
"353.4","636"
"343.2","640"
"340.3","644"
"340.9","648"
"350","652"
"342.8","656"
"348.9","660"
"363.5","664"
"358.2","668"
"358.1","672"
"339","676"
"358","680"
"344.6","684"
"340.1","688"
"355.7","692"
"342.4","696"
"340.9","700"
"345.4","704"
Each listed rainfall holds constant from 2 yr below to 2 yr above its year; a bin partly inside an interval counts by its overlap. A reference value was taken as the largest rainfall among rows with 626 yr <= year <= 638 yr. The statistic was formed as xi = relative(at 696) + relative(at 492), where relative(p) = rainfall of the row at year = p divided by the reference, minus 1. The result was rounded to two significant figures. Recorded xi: -0.076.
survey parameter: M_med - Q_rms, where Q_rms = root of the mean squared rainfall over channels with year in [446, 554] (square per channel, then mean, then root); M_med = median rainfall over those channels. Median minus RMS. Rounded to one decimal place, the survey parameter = -2.0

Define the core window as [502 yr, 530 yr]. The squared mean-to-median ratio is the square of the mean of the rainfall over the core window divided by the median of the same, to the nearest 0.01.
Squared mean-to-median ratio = 1.00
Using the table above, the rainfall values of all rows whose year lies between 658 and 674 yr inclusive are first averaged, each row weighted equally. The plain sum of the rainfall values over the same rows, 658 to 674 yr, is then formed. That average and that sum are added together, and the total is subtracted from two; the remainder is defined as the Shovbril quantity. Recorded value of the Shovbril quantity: -1784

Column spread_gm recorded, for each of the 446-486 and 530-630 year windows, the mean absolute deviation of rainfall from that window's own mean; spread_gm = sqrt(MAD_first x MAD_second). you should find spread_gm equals 7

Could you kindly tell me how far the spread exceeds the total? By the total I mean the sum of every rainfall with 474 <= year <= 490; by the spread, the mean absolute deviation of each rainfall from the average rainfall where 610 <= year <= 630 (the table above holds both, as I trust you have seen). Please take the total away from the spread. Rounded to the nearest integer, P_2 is -1362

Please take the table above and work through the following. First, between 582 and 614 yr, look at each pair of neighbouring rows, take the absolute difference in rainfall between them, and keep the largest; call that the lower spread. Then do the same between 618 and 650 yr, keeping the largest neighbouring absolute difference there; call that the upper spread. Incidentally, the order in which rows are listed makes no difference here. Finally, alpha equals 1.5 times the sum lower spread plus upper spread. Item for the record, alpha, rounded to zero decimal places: 52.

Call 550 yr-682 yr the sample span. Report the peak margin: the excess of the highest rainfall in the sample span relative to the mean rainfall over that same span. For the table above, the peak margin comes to 17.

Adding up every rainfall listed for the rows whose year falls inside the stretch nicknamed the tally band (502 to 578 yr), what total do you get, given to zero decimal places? 6565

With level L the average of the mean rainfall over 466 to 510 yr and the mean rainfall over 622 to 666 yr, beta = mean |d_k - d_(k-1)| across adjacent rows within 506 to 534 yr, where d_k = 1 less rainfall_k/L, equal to 0.040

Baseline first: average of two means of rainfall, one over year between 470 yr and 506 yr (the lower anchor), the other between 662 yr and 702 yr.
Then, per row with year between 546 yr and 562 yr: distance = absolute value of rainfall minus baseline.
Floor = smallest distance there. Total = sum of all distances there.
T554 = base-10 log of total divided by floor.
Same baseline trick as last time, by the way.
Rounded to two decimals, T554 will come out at 0.89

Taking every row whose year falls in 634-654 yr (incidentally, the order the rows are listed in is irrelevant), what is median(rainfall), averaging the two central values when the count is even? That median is 343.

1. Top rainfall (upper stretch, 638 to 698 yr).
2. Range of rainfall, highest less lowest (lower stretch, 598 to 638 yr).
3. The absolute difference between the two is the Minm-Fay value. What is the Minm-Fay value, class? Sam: 340.2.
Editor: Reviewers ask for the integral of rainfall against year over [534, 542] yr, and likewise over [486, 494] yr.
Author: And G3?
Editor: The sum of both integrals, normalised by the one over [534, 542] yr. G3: 1.97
